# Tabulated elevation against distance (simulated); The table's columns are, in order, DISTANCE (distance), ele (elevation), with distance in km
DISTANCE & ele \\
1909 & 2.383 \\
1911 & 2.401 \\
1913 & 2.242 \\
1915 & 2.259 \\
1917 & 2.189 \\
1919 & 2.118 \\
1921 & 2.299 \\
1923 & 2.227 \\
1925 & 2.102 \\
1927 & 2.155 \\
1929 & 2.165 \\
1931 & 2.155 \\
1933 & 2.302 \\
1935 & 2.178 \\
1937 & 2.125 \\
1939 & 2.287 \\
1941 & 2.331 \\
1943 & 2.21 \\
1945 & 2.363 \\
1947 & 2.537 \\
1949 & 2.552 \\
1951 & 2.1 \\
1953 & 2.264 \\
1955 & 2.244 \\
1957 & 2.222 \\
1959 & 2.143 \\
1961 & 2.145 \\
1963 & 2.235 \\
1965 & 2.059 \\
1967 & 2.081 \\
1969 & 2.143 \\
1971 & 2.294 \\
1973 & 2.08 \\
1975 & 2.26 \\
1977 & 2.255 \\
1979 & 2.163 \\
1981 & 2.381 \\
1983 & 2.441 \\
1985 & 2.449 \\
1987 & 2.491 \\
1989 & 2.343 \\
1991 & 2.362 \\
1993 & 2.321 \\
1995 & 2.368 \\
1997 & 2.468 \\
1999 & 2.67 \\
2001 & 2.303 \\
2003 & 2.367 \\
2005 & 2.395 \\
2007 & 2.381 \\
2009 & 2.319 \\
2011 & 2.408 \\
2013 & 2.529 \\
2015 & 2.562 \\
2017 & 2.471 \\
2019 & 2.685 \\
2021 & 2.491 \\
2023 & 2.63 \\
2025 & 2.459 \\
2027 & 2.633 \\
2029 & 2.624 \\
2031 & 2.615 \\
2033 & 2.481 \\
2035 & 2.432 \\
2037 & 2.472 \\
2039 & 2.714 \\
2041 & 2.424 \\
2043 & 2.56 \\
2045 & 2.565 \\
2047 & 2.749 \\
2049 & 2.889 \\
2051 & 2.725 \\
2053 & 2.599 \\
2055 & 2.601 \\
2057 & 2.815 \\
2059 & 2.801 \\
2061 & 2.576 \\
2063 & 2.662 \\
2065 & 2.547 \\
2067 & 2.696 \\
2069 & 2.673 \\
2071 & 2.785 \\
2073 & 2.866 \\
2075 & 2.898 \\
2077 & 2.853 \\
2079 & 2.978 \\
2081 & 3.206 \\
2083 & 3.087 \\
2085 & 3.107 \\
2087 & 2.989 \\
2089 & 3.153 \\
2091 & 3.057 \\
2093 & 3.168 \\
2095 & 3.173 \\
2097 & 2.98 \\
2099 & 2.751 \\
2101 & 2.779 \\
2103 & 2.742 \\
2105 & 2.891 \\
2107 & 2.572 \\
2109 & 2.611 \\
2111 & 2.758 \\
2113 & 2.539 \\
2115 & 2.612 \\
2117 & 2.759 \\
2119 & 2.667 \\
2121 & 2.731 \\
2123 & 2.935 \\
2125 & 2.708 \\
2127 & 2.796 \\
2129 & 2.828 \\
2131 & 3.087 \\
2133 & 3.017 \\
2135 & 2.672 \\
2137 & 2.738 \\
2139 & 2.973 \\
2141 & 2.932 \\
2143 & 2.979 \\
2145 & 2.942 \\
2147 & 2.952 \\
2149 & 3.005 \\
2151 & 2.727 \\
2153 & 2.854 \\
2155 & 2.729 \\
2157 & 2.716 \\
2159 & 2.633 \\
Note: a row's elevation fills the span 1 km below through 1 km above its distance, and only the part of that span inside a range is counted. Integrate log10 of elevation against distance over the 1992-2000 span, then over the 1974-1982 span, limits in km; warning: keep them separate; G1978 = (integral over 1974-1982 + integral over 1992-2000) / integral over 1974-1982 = 2.10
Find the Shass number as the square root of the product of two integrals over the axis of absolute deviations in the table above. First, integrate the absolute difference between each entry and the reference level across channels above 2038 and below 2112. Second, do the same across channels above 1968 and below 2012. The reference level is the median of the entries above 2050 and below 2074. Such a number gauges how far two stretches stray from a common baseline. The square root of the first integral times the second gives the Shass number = 14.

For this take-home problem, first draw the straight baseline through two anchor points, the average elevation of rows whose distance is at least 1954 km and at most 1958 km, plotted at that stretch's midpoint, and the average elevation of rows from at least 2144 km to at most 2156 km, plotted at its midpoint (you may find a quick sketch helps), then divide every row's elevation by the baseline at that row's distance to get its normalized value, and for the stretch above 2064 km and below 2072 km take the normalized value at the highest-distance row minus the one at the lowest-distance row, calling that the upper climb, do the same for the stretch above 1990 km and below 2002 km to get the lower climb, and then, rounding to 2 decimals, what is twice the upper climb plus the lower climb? 0.13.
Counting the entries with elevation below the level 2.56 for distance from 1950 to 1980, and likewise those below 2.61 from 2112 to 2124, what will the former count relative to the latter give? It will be 15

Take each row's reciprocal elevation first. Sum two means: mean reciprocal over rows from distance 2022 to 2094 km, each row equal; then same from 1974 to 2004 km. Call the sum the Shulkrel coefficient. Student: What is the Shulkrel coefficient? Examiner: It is 0.787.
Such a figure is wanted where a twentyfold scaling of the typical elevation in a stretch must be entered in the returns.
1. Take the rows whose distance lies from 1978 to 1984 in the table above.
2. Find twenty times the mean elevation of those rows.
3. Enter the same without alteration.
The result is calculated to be 47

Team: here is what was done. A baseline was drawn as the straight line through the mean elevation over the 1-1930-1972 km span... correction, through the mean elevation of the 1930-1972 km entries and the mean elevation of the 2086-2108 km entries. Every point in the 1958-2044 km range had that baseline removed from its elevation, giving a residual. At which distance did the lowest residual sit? 1973 km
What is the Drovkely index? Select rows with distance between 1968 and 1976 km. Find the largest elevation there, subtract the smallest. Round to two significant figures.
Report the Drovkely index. 0.21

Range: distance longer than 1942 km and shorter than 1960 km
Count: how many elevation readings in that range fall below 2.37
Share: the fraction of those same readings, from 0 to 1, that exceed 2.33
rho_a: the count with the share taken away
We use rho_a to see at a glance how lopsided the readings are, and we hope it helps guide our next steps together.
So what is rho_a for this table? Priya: 7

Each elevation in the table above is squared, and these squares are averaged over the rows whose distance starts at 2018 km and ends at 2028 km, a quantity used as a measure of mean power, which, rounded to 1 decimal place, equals 6.7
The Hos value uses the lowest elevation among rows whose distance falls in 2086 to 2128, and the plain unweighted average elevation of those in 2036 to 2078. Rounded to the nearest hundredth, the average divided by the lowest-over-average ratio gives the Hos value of 2.85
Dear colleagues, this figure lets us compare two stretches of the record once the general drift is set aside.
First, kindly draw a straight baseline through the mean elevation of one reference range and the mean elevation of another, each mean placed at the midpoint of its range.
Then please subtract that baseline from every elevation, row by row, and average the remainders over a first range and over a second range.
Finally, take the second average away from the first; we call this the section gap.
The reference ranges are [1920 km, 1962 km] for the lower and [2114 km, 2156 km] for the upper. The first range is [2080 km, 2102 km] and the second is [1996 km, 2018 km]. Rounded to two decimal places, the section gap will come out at 0.34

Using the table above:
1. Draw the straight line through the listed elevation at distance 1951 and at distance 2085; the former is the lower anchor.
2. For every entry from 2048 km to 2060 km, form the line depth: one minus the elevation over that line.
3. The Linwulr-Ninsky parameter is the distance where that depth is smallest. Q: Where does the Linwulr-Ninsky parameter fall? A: 2049 km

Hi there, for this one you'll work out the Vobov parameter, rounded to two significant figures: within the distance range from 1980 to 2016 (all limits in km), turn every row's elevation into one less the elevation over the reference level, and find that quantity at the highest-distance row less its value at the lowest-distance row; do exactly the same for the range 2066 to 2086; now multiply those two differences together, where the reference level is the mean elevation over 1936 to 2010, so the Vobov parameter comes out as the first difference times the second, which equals 0.014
